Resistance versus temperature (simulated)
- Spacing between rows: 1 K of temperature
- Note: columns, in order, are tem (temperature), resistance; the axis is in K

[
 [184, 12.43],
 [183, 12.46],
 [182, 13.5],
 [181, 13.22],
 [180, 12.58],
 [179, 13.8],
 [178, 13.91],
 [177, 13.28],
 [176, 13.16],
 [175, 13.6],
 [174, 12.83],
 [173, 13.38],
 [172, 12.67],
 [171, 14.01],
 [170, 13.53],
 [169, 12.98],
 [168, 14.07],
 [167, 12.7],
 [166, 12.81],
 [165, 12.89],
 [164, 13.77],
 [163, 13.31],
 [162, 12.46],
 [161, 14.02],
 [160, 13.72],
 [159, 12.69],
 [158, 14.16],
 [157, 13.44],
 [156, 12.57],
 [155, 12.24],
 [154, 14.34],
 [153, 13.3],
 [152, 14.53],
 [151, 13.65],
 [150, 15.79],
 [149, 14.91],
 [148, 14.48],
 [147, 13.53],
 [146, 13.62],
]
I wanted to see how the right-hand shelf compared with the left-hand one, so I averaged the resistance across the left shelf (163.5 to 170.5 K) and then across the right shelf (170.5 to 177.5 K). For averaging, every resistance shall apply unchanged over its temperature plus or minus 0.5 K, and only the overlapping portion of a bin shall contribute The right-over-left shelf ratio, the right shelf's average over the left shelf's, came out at 1.00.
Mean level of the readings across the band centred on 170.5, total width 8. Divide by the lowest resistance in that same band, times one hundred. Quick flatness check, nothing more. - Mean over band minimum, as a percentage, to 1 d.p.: 104.7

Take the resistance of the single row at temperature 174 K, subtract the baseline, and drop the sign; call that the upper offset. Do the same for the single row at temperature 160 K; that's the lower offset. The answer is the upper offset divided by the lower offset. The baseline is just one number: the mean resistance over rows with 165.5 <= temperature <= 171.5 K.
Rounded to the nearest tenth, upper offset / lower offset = 1.4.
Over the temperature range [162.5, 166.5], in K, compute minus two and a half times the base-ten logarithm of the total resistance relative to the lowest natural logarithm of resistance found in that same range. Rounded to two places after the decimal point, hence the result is -3.29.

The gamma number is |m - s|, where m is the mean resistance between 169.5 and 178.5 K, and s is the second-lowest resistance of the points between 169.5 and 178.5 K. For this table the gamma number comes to 0.54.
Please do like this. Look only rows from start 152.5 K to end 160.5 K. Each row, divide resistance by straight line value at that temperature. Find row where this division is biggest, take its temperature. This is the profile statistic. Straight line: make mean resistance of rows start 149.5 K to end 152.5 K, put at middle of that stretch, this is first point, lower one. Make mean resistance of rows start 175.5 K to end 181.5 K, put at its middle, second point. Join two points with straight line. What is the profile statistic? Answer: 158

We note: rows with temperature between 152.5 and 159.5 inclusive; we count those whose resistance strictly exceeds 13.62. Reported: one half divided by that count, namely 0.25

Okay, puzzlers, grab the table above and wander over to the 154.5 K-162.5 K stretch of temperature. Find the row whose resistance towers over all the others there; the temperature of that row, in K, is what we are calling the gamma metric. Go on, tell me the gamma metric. 158 K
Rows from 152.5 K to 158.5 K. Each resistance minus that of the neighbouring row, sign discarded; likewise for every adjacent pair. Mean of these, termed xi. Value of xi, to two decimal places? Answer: 1.01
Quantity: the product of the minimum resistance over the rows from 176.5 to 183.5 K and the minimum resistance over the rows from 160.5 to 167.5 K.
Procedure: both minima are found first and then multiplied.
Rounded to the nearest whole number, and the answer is 155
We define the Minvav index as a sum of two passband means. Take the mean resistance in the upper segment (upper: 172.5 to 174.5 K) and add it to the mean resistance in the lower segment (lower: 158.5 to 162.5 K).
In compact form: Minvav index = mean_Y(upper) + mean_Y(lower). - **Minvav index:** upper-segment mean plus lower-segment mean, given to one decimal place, 26.3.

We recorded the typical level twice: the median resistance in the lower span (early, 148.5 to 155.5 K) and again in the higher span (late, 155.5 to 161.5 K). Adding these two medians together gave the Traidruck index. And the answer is 27.9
